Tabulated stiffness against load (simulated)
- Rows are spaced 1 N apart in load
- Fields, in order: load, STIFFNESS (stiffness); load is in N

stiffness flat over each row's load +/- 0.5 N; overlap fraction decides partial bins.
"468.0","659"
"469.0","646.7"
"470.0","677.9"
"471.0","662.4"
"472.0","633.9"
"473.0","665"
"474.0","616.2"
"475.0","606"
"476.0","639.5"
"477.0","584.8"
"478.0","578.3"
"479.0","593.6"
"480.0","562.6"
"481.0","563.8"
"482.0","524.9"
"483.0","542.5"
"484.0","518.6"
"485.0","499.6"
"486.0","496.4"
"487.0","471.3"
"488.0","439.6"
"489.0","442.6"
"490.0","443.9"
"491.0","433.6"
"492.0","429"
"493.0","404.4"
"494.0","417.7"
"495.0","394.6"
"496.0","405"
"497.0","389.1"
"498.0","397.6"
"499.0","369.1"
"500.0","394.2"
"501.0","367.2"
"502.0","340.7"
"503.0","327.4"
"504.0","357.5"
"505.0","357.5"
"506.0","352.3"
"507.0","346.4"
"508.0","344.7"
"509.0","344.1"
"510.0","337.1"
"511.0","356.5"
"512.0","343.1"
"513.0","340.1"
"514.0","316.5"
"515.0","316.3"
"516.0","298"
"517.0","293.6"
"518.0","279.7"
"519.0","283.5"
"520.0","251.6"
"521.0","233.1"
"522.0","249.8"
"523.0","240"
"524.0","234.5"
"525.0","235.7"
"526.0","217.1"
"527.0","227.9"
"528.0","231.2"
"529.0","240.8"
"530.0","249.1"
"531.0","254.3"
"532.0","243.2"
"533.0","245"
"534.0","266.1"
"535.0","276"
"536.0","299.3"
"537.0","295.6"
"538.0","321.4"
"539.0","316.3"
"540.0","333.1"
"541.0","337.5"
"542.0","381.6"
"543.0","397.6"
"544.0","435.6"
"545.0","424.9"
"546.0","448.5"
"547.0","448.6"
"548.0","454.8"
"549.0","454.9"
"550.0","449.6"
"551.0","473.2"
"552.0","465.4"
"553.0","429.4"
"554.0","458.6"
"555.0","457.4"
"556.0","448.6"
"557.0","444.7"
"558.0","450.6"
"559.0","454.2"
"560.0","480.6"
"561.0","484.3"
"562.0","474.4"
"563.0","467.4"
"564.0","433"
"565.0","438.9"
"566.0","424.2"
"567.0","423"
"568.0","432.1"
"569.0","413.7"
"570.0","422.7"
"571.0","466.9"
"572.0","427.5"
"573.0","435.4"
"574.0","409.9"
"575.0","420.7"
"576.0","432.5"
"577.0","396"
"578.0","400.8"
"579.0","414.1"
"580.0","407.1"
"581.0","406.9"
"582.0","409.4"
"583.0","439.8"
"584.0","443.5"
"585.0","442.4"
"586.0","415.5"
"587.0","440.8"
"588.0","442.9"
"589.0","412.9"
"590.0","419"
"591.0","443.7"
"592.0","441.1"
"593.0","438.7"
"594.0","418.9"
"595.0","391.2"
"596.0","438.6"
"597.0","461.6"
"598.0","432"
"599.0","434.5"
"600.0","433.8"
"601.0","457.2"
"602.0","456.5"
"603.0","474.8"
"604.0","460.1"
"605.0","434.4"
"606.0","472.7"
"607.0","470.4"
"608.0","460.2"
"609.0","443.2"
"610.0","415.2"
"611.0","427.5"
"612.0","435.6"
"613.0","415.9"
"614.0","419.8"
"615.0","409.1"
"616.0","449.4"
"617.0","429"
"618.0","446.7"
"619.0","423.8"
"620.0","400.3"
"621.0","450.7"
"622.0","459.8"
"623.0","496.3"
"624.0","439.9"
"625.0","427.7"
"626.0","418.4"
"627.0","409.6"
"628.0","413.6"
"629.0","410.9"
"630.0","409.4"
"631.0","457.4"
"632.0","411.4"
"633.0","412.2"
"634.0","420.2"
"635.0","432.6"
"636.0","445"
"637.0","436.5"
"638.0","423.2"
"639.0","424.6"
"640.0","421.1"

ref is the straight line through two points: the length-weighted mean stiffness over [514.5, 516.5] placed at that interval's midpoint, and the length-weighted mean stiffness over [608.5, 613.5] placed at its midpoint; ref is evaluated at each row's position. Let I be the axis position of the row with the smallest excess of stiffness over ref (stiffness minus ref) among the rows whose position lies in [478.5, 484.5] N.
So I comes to 484.0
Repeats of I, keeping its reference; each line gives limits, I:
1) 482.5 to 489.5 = 488.0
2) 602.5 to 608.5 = 605.0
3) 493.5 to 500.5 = 499.0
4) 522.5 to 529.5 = 526.0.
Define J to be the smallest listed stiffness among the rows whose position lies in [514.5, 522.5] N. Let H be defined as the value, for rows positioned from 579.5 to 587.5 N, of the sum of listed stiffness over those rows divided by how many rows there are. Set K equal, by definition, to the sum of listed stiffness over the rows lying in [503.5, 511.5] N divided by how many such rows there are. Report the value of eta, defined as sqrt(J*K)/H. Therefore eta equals 0.7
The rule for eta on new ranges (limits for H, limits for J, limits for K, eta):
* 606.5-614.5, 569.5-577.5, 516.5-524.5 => 0.7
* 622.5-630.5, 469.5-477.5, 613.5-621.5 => 1.2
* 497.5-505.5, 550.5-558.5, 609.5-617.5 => 1.2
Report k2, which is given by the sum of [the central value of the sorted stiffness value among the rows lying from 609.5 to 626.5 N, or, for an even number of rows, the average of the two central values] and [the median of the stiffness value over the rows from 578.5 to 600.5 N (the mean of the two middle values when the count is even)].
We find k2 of 862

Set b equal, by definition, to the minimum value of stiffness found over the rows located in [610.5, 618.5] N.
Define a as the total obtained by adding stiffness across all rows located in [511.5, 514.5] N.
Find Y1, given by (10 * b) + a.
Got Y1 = 5091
